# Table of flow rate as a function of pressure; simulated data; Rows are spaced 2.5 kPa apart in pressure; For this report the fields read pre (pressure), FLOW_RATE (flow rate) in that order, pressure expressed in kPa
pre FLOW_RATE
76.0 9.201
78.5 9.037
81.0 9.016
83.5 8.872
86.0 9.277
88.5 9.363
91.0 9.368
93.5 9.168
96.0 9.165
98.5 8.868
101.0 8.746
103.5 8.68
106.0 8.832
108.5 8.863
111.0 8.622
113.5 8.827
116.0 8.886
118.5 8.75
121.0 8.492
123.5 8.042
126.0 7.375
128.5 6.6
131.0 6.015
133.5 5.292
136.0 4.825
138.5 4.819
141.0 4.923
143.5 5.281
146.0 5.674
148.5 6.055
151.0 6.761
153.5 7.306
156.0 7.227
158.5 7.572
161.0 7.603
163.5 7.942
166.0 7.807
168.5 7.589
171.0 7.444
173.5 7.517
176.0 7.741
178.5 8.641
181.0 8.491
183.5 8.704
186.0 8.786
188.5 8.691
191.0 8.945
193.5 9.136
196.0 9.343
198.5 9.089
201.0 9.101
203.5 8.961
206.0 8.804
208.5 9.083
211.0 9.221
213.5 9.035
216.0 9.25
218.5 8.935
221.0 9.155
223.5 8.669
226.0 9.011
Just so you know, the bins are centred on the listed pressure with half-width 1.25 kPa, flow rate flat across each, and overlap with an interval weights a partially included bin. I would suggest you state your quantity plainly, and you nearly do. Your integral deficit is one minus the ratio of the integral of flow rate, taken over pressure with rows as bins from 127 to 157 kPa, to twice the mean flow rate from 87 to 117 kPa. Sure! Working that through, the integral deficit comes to -9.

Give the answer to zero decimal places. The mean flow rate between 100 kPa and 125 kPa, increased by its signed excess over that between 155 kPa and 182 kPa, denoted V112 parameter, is 10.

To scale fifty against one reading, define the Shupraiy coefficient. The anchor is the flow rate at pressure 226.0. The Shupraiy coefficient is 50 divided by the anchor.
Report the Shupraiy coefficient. 5.55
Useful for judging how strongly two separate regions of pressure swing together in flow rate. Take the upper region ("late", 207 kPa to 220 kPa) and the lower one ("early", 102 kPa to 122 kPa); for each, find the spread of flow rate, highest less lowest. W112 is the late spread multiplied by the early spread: 0.12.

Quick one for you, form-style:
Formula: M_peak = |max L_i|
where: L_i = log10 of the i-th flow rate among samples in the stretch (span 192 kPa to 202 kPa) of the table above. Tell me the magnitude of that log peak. 0.970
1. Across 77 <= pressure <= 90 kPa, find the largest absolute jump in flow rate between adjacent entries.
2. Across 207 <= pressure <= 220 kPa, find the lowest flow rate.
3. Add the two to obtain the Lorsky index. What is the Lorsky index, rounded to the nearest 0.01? 9.34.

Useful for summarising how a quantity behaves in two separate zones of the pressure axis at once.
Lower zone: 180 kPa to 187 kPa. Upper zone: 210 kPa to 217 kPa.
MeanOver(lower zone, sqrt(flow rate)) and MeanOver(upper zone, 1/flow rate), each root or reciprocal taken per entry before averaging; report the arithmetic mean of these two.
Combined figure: 1.53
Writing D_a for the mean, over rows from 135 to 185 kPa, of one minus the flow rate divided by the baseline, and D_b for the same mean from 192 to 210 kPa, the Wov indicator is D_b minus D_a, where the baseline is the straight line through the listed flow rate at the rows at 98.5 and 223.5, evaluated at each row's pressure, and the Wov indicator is -0.24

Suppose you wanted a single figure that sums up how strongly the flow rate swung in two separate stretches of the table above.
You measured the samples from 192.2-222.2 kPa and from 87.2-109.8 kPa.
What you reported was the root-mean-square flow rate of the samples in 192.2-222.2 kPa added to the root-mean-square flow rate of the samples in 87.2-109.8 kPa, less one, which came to 17.1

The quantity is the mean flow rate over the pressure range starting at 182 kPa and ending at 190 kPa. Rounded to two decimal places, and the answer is 8.73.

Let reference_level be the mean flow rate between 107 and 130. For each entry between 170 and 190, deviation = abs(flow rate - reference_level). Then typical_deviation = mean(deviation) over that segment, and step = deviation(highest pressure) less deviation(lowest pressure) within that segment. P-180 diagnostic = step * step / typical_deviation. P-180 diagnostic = 0.3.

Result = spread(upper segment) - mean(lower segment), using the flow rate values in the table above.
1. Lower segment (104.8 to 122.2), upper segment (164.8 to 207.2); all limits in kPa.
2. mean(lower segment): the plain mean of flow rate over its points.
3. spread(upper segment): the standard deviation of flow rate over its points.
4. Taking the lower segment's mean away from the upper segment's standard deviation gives -8.1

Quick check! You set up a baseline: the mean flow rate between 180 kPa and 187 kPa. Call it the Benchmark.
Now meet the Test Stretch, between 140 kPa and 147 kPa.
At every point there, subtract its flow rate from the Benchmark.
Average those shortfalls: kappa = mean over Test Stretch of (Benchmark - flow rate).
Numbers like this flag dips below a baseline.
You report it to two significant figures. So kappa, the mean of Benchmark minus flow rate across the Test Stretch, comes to 3.4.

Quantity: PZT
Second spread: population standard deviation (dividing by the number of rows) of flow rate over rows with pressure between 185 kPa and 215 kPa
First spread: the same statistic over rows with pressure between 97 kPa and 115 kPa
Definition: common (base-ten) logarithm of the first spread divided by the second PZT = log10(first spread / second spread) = -0.31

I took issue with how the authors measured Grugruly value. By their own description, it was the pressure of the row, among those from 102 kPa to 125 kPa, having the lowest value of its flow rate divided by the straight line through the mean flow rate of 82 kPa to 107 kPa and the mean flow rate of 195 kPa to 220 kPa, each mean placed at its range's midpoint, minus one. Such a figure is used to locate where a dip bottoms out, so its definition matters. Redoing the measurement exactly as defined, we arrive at 123.5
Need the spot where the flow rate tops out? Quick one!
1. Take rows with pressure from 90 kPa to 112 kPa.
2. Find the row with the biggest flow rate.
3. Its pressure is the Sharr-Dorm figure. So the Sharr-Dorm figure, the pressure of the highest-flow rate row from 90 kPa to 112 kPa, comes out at 91.0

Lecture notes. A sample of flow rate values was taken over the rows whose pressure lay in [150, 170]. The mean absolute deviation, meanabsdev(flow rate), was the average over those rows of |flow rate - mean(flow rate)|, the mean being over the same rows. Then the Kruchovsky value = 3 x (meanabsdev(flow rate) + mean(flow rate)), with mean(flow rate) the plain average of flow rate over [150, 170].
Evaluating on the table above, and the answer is 23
